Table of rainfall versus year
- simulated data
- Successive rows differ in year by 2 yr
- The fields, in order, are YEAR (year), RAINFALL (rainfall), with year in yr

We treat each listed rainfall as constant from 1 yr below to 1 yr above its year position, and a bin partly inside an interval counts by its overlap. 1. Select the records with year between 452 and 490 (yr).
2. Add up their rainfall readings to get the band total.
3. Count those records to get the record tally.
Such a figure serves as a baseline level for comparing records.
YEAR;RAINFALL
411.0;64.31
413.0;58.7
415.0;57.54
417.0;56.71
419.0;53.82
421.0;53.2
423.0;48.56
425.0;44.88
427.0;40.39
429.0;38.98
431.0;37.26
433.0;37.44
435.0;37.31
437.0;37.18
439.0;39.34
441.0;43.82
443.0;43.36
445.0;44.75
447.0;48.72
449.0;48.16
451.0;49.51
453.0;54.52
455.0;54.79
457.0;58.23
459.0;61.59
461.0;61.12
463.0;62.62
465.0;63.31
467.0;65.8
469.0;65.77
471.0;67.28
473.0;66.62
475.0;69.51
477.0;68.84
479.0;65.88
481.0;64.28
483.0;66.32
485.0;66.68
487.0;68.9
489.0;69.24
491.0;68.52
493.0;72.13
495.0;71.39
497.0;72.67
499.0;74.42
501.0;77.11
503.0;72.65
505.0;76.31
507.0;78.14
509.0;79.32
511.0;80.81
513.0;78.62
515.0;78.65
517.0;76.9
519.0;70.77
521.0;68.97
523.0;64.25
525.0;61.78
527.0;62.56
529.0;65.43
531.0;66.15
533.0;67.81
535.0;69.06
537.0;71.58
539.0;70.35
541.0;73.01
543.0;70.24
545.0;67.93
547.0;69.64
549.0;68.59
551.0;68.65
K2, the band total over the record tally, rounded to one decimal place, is 64.3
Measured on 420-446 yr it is 42.0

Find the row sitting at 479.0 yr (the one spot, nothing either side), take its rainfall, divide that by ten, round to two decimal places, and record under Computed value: 6.59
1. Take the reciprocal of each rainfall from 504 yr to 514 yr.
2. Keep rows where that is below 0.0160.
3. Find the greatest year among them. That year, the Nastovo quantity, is 513.0 yr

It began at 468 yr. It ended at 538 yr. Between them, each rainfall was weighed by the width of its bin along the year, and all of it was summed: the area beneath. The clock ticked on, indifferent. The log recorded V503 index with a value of 4931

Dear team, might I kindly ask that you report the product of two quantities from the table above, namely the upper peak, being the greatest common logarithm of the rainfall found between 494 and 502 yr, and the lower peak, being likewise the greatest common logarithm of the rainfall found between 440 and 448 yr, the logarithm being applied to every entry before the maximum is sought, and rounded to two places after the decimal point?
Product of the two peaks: 3.18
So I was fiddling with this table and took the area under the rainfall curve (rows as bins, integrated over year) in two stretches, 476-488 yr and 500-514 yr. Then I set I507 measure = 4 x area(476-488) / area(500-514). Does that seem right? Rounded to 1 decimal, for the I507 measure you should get 3.0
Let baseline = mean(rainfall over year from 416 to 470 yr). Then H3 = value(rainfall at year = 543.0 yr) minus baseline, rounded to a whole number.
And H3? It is 20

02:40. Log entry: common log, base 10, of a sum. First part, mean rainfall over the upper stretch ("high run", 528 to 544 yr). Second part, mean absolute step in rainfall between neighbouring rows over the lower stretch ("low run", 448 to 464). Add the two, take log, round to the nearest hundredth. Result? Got 1.85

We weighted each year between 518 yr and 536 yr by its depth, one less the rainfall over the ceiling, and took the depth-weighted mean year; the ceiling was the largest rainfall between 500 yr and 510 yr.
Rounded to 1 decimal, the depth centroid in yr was 527.0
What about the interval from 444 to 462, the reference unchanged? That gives 451.9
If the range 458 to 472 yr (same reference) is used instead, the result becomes 464.5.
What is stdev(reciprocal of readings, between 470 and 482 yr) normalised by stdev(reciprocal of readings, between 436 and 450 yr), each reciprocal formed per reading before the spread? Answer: 0.18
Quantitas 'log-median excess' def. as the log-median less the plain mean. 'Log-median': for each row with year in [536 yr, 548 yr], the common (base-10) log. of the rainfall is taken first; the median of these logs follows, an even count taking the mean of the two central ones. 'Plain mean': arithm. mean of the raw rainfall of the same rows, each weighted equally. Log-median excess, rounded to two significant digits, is -69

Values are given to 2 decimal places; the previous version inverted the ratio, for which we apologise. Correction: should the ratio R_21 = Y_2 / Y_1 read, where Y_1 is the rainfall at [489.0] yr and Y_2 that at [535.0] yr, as 1.00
